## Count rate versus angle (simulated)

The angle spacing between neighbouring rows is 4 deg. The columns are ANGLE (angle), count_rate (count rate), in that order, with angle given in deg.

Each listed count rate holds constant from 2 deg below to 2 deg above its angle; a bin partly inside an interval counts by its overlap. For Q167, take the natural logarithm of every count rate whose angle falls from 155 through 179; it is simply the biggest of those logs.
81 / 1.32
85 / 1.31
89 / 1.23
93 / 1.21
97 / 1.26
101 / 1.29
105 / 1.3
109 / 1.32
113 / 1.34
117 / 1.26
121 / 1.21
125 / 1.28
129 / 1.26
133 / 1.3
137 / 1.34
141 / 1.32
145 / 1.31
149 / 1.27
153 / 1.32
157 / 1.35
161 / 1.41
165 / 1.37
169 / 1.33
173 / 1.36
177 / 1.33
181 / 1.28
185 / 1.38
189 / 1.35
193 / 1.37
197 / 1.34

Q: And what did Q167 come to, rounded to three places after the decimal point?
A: 0.344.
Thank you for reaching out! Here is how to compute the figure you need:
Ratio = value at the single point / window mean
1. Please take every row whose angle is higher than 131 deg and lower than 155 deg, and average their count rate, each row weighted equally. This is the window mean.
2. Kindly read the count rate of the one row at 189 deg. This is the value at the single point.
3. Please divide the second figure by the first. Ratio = 1.03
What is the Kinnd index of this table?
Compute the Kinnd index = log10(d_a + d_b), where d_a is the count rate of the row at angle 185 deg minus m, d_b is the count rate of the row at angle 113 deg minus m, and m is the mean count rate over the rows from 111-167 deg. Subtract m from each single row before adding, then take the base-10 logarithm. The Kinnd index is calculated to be -1.0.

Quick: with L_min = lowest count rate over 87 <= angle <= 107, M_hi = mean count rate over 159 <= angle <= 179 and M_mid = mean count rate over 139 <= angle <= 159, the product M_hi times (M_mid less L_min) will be 0.141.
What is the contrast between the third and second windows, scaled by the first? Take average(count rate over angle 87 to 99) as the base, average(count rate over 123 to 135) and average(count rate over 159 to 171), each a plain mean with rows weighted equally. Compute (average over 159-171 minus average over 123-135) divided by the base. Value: 0.07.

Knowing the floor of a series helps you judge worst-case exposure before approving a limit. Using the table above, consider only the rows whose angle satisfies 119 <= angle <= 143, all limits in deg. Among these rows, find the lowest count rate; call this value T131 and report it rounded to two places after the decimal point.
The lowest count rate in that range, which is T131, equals 1.21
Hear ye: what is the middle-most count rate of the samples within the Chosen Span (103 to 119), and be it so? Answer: 1.31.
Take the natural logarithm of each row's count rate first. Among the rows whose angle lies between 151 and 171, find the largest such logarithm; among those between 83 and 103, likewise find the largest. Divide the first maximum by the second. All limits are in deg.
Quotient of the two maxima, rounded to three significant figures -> 1.27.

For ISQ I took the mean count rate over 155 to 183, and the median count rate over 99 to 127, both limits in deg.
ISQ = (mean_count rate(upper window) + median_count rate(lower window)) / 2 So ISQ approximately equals 1.32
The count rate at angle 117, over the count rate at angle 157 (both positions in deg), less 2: -1.07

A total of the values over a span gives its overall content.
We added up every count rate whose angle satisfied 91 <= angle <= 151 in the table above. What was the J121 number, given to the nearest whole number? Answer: 19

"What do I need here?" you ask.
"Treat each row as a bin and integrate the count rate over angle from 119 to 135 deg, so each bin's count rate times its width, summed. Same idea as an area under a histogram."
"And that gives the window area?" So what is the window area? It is 20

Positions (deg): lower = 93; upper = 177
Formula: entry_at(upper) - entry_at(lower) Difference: 0.12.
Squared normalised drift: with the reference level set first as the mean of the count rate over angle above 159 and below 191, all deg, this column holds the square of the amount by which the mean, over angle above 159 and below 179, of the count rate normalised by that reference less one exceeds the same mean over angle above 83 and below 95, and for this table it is 0.0066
